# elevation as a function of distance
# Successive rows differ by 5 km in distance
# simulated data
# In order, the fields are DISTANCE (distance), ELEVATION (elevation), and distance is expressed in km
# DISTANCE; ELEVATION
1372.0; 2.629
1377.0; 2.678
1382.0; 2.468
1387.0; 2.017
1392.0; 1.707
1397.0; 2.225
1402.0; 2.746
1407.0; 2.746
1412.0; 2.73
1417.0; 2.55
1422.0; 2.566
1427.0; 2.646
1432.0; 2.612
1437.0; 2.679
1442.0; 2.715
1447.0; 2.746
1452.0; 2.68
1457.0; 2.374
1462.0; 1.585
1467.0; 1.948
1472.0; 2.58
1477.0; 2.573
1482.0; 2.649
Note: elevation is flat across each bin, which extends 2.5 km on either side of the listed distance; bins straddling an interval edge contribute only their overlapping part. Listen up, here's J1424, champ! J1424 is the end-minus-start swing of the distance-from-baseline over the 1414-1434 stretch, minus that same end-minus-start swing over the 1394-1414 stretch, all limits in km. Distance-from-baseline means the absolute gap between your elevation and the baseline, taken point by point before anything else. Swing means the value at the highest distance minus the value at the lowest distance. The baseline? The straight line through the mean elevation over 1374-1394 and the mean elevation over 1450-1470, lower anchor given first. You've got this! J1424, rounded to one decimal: -0.4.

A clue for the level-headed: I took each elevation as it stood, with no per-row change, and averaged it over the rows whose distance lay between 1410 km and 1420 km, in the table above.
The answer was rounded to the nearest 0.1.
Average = 2.6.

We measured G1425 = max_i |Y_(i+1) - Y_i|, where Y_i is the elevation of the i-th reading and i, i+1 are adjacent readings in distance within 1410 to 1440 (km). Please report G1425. 0.2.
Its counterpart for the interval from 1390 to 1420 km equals 0.5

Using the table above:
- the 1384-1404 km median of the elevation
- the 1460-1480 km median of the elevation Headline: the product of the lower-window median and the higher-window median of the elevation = 4.8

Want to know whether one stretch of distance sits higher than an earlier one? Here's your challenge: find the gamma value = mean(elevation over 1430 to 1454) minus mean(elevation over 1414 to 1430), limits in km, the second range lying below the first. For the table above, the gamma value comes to 0.10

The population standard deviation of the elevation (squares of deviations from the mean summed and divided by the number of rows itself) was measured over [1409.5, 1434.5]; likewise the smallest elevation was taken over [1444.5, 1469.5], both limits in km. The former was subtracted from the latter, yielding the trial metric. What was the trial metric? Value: 1.5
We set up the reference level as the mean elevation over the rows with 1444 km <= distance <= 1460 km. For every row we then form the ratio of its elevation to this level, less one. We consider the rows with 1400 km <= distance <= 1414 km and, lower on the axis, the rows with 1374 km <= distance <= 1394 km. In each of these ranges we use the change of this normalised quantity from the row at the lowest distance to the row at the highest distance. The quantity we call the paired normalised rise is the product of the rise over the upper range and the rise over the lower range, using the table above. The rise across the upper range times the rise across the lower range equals 0.002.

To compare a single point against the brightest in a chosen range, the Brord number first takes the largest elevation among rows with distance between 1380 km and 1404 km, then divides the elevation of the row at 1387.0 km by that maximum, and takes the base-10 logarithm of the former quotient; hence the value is -0.134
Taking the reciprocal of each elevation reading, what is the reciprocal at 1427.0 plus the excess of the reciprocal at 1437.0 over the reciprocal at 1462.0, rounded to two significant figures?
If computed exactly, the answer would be 0.12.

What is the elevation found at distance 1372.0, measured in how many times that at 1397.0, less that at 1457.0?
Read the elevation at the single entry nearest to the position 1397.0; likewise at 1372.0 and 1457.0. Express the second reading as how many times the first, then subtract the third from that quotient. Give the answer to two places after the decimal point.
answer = -1.19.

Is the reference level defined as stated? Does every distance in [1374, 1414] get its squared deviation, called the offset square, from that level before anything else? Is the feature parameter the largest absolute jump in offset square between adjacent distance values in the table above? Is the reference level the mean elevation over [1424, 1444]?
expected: 0.72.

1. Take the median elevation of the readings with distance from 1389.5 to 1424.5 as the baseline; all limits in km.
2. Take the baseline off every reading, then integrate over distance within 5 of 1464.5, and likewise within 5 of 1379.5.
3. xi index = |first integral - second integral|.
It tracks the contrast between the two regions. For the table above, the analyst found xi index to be 8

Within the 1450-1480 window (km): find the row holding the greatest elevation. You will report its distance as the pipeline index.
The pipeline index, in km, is 1452.0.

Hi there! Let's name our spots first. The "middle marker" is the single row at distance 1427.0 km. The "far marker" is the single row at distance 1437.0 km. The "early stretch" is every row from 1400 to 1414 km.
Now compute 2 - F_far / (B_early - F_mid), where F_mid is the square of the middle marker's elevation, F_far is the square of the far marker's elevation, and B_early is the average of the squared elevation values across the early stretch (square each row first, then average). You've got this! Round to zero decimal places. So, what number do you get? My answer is -12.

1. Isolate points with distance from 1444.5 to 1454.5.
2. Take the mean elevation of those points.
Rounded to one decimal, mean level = 2.7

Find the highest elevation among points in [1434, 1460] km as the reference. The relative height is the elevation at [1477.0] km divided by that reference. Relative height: 0.937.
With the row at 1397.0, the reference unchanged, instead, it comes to 0.810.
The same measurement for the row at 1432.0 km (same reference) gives 0.951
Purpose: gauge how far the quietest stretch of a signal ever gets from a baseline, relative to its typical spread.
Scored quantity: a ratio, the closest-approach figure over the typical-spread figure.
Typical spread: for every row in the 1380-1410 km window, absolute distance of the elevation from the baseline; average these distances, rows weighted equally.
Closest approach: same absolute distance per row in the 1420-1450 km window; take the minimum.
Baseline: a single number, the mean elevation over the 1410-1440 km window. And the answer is 0.04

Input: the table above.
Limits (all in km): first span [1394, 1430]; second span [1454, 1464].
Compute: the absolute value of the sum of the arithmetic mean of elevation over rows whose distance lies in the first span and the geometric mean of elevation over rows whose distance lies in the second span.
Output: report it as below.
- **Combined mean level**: 4.5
